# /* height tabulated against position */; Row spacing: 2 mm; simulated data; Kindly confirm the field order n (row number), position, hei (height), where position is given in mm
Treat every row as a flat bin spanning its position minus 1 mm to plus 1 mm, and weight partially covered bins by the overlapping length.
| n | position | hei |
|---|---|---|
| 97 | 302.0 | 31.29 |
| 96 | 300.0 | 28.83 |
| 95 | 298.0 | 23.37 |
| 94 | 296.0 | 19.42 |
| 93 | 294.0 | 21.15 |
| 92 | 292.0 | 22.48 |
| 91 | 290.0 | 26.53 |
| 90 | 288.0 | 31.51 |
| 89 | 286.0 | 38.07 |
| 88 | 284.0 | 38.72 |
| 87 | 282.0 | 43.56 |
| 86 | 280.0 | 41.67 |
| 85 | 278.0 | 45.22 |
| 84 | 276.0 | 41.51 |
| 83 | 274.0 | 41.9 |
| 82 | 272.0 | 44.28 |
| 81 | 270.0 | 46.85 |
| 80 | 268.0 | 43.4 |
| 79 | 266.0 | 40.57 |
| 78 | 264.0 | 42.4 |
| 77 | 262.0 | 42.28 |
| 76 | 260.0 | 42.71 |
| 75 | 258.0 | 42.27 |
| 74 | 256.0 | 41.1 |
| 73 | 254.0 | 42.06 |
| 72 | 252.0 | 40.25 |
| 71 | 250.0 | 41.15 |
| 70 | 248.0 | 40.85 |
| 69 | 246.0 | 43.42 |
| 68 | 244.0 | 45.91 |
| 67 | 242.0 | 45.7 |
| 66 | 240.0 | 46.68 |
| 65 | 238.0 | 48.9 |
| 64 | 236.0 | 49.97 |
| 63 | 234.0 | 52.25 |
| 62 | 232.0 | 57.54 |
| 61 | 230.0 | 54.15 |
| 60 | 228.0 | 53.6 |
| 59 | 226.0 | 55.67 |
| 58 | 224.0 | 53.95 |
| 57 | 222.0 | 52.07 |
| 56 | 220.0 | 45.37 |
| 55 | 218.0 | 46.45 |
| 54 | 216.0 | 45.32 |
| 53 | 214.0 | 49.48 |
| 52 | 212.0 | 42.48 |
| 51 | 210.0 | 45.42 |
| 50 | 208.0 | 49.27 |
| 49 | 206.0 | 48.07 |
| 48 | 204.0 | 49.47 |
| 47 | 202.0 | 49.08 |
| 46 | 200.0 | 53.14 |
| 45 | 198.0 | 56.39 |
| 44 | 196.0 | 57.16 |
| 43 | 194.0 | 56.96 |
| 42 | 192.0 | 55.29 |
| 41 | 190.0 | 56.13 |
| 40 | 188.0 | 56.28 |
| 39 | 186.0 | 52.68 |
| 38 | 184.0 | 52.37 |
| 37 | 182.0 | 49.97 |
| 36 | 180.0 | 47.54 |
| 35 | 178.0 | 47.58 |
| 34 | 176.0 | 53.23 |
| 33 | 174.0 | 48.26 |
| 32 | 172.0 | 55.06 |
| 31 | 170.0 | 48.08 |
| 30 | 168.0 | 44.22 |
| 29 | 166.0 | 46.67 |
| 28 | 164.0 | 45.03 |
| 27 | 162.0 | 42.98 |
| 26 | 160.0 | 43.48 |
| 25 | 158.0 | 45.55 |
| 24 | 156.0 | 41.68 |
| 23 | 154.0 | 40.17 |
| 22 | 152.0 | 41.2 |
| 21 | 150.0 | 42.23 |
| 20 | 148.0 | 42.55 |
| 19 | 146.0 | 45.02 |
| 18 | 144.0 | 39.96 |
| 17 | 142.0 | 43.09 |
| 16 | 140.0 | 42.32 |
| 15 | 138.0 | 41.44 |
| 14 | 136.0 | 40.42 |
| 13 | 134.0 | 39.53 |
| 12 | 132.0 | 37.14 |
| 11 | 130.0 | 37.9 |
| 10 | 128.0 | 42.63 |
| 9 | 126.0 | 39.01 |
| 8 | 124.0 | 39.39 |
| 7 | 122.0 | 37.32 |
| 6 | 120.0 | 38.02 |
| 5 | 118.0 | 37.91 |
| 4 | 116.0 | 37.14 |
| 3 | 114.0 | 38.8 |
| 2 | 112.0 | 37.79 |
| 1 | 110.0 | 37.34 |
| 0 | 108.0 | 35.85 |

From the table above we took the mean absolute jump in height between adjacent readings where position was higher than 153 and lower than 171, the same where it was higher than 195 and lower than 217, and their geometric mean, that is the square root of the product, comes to 2.6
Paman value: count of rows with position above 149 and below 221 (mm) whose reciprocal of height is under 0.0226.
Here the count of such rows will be 28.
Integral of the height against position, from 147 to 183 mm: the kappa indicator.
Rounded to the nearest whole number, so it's 1651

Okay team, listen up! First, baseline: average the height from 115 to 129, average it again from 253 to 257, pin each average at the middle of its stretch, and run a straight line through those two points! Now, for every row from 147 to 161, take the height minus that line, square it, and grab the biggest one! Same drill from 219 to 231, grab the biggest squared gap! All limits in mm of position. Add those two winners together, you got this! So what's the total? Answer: 252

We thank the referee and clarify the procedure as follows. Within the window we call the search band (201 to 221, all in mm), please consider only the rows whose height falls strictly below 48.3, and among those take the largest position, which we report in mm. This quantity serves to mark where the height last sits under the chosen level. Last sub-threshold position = 220.0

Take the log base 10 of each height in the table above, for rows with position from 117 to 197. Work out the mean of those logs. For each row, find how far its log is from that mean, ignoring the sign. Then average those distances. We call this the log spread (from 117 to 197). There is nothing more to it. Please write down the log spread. 0.048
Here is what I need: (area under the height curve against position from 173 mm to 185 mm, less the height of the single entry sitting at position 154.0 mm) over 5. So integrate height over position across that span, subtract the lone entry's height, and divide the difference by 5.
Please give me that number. 112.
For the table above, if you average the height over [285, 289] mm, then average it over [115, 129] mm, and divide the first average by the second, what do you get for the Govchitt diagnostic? 0.90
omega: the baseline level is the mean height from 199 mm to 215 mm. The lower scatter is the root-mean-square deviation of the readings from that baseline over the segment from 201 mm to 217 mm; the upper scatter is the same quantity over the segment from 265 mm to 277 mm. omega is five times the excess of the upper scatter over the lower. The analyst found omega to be 15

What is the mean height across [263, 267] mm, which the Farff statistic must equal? 41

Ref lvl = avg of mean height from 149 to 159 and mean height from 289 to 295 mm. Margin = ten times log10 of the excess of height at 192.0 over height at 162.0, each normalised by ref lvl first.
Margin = -4.3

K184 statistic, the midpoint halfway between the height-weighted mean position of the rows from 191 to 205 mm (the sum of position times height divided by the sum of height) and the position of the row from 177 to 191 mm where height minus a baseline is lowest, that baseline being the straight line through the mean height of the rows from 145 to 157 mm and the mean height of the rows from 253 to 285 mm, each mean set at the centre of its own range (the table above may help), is 188.9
